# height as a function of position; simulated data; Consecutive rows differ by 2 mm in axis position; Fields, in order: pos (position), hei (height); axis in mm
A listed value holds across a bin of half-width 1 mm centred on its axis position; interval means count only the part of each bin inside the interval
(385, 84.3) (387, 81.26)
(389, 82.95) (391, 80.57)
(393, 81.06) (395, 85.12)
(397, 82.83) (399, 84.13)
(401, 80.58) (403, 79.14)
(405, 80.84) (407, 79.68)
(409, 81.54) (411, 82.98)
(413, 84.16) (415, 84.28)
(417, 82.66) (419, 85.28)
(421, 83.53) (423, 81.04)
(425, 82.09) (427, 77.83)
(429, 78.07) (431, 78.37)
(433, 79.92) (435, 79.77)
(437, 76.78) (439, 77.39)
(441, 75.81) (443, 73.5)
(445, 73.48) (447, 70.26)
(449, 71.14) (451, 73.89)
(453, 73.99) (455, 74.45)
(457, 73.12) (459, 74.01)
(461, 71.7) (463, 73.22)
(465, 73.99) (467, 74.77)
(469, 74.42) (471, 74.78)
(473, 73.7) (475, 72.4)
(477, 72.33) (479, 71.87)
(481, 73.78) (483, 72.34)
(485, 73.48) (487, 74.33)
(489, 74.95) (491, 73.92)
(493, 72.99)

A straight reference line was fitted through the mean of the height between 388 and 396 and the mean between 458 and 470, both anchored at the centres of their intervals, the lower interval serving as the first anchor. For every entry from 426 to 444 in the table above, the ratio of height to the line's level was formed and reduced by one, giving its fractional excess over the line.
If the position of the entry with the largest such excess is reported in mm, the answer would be 435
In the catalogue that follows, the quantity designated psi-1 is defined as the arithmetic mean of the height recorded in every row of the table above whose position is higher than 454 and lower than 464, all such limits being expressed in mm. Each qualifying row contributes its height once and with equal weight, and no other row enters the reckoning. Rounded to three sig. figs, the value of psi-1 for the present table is 73.3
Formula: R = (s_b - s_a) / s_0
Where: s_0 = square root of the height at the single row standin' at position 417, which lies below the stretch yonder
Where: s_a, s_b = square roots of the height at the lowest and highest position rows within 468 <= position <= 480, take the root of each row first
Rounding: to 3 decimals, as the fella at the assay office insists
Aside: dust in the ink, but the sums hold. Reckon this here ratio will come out -0.016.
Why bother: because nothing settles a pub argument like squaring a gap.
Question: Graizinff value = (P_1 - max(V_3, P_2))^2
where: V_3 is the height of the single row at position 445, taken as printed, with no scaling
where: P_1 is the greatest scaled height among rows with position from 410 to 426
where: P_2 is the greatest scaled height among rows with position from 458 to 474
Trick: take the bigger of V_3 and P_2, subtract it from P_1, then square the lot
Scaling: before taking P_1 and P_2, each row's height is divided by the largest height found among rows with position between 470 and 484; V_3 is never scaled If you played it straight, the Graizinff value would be 5233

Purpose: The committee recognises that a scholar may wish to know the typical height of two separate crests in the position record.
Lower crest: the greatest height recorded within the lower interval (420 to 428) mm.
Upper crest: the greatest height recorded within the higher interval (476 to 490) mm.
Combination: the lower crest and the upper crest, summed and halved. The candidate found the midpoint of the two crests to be 79.2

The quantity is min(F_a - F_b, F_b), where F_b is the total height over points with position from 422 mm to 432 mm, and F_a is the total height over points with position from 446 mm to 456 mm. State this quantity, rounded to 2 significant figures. -34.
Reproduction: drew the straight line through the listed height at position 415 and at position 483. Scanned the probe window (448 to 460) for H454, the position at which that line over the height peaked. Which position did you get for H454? 449 mm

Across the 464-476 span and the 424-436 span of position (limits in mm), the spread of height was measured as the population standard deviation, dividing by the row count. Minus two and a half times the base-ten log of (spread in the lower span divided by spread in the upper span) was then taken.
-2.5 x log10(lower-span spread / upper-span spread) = -0.63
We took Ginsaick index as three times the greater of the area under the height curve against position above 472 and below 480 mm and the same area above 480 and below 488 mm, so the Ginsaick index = 1764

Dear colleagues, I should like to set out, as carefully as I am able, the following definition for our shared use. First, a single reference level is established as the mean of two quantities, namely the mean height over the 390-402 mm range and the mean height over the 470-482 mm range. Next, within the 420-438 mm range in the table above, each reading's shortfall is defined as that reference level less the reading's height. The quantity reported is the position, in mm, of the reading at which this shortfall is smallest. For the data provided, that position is 421 mm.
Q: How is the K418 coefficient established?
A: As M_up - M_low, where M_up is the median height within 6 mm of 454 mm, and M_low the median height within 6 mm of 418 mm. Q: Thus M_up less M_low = -10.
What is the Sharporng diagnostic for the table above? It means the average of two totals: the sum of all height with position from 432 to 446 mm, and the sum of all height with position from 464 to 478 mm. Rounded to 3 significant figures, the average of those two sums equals 527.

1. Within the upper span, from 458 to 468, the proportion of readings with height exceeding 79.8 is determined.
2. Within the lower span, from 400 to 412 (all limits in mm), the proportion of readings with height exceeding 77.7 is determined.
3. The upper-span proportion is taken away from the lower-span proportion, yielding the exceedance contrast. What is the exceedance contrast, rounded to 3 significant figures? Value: 1.00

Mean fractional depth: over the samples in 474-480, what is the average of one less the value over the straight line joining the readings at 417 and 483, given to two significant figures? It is 0.015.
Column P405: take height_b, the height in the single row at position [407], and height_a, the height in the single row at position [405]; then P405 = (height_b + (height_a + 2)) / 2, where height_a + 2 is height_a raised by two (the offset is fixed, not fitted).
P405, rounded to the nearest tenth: 81.3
